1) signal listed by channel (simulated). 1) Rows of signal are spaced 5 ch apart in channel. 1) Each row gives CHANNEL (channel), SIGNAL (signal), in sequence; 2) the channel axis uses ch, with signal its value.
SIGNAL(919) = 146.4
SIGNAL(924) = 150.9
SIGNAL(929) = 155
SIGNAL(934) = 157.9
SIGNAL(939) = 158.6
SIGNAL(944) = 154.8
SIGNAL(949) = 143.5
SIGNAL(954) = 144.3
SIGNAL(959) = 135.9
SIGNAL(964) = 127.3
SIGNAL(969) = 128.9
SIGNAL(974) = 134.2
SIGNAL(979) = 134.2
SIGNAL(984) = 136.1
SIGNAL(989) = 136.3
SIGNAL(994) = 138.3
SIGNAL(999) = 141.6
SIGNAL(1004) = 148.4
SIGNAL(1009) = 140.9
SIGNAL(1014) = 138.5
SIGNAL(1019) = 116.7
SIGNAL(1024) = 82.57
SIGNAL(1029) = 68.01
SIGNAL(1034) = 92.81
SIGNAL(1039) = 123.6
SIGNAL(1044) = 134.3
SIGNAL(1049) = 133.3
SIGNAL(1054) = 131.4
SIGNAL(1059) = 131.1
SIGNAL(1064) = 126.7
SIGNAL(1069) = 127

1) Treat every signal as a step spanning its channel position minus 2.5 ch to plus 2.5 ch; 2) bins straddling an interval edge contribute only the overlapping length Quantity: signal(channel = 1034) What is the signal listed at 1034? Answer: 92.81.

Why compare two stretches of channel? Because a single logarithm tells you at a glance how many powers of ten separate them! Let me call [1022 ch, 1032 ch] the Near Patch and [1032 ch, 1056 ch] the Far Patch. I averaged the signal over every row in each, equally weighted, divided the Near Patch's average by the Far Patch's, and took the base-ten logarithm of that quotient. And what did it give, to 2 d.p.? -0.21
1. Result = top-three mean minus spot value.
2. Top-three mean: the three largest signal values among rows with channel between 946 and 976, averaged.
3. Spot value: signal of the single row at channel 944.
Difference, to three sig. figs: -13.6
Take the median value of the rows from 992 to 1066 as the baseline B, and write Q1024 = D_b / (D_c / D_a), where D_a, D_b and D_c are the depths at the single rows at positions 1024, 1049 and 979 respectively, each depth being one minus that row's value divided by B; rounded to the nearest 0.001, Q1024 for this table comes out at 0.252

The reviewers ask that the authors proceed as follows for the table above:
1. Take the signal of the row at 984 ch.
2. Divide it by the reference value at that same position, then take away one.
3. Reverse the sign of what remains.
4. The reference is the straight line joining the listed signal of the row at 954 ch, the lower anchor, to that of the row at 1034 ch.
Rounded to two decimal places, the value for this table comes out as -0.09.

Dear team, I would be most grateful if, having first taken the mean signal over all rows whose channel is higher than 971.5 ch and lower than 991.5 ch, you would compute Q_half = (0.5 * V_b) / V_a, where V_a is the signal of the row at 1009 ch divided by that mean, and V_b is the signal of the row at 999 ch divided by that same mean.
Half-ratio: 0.50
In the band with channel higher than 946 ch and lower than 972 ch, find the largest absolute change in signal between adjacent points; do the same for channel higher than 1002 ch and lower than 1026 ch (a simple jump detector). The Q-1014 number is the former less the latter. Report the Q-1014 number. -26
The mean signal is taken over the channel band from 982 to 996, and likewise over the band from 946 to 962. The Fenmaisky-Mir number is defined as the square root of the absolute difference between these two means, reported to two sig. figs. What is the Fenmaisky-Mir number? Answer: 2.1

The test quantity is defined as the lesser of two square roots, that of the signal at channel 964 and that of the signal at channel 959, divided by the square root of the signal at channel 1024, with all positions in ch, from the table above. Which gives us 1.24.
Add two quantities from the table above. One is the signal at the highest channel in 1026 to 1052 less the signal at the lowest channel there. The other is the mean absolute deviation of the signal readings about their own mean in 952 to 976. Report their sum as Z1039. 70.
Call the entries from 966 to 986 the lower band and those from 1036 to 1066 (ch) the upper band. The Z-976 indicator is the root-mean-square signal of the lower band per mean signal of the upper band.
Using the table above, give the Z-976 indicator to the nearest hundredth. 1.03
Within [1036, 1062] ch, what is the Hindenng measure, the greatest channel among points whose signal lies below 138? 1059 ch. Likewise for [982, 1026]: 1024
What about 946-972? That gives 969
